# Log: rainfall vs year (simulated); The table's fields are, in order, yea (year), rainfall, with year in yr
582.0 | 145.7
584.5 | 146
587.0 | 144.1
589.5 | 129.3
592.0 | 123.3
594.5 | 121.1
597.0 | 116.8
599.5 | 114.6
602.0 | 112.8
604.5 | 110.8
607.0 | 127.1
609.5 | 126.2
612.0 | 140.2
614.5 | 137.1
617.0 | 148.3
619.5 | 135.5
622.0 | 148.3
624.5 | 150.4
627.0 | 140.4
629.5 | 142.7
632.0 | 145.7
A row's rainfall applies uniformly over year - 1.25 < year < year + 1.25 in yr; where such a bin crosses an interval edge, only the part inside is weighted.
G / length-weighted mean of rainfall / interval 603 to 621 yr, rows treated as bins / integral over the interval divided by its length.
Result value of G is 132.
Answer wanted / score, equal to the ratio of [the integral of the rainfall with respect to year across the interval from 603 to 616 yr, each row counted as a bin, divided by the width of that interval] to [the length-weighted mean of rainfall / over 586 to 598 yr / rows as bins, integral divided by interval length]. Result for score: 1.01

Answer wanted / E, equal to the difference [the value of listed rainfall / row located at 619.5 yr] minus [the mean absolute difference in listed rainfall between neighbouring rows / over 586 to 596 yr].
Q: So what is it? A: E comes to 128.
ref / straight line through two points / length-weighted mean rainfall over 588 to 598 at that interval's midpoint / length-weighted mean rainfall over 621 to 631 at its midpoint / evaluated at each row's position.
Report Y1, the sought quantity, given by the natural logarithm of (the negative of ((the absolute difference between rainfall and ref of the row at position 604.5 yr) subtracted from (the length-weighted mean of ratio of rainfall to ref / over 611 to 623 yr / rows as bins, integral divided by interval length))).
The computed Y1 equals 3.0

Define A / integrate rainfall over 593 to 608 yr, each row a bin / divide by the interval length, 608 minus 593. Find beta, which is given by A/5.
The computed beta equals 23.4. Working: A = 117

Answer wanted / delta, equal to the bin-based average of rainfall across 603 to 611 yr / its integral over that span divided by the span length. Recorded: 122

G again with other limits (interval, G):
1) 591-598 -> 120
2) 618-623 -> 142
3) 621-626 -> 149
